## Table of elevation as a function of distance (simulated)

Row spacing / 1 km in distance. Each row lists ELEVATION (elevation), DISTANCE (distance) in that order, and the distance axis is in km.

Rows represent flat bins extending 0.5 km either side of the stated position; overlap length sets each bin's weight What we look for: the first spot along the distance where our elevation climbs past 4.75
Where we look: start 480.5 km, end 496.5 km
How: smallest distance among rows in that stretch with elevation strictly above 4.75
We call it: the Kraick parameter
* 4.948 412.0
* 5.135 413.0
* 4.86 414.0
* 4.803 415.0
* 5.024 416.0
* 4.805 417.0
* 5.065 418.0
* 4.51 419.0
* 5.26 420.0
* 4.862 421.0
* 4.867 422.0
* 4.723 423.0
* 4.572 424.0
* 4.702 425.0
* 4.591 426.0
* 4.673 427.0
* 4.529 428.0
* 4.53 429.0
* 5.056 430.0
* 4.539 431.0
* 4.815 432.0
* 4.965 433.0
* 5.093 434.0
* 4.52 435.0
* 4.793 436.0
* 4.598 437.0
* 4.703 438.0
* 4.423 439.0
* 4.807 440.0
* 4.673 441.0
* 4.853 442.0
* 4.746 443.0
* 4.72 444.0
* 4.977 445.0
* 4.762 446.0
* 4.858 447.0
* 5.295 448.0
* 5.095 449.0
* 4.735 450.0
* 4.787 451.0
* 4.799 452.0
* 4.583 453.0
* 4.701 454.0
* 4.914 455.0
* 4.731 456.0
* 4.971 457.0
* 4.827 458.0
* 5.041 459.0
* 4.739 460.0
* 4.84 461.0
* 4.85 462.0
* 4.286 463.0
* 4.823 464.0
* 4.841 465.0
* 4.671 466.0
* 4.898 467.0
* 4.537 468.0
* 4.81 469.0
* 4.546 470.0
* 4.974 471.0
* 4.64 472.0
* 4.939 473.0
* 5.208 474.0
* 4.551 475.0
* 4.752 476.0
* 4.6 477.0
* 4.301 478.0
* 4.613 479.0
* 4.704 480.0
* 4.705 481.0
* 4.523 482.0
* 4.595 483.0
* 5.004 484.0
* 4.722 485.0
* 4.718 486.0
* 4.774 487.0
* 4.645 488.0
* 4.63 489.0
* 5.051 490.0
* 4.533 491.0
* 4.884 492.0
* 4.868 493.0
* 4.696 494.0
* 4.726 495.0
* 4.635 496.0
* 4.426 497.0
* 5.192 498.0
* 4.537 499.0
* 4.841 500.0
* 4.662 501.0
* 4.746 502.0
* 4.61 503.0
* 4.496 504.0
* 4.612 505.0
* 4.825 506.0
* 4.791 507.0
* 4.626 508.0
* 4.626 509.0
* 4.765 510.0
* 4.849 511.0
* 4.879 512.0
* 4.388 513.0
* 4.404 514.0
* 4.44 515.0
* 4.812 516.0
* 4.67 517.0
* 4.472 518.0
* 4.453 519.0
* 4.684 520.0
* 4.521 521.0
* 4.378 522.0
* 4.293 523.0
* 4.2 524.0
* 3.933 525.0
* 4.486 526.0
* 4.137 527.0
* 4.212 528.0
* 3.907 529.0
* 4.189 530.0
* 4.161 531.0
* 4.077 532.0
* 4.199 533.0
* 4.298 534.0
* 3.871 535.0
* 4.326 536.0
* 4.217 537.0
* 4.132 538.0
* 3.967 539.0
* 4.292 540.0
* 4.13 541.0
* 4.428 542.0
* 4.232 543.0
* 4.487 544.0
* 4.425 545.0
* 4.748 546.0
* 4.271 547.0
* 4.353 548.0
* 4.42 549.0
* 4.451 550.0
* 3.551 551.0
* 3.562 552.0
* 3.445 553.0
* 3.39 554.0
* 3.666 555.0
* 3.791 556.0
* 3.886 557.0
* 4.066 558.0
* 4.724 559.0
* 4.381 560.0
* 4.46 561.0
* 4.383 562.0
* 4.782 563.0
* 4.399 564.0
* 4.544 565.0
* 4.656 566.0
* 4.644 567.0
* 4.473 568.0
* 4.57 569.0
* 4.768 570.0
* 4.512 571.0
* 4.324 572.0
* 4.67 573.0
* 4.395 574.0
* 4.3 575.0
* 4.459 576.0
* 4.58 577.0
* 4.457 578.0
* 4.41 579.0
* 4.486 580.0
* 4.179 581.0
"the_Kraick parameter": 484.0 km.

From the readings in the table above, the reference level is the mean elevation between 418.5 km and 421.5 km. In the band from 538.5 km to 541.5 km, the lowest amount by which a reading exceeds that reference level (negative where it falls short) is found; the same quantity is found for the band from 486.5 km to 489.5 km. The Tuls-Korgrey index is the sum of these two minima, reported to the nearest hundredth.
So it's -1.16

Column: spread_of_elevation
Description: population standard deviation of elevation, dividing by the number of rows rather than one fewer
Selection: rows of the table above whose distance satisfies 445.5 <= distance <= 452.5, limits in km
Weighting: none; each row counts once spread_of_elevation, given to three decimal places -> 0.195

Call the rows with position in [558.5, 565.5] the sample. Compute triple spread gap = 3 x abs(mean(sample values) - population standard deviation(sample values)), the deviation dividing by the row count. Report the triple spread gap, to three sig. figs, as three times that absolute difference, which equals 13.1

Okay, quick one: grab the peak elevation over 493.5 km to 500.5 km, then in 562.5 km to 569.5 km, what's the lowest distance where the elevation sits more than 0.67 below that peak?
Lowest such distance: 564.0 km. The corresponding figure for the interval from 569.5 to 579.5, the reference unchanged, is 571.0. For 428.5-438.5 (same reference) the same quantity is 435.0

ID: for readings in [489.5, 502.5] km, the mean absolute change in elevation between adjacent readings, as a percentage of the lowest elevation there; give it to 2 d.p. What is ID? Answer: 6.35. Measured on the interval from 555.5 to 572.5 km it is 5.59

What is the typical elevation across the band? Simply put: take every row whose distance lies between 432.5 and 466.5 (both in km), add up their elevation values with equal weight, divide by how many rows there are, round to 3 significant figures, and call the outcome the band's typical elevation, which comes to 4.79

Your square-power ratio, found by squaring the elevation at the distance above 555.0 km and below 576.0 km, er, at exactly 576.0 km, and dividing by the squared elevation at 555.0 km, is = 1.5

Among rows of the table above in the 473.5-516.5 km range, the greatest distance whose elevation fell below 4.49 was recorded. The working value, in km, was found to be 515.0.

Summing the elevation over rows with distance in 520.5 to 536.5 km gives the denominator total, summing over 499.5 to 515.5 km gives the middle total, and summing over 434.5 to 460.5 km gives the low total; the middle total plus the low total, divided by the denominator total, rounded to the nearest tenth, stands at 3.0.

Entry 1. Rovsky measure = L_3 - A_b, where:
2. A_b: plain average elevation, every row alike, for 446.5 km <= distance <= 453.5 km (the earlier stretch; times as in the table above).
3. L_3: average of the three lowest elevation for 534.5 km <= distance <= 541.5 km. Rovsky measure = -0.89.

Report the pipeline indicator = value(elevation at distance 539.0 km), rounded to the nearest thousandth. 3.967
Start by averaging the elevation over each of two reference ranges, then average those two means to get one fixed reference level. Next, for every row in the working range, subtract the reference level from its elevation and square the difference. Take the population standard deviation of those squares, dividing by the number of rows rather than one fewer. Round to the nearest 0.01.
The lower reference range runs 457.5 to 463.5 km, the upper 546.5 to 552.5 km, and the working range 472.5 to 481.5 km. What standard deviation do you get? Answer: 0.18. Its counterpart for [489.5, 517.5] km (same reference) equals 0.13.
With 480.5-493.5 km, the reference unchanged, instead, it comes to 0.12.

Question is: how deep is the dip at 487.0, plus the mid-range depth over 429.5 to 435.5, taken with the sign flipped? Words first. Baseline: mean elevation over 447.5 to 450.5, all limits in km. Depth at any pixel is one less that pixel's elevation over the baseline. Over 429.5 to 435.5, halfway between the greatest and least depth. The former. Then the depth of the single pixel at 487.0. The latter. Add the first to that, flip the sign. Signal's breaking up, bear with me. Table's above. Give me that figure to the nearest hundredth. -0.10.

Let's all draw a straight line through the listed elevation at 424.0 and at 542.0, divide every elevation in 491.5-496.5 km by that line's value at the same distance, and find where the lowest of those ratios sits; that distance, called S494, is 496.0 km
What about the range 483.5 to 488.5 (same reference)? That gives 488.0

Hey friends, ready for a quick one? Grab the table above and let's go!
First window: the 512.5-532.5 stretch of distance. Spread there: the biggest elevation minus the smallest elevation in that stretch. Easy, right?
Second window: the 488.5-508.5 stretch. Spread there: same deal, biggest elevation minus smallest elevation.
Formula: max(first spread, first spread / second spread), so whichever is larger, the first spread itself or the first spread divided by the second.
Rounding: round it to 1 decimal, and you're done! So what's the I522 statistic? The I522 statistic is 1.2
